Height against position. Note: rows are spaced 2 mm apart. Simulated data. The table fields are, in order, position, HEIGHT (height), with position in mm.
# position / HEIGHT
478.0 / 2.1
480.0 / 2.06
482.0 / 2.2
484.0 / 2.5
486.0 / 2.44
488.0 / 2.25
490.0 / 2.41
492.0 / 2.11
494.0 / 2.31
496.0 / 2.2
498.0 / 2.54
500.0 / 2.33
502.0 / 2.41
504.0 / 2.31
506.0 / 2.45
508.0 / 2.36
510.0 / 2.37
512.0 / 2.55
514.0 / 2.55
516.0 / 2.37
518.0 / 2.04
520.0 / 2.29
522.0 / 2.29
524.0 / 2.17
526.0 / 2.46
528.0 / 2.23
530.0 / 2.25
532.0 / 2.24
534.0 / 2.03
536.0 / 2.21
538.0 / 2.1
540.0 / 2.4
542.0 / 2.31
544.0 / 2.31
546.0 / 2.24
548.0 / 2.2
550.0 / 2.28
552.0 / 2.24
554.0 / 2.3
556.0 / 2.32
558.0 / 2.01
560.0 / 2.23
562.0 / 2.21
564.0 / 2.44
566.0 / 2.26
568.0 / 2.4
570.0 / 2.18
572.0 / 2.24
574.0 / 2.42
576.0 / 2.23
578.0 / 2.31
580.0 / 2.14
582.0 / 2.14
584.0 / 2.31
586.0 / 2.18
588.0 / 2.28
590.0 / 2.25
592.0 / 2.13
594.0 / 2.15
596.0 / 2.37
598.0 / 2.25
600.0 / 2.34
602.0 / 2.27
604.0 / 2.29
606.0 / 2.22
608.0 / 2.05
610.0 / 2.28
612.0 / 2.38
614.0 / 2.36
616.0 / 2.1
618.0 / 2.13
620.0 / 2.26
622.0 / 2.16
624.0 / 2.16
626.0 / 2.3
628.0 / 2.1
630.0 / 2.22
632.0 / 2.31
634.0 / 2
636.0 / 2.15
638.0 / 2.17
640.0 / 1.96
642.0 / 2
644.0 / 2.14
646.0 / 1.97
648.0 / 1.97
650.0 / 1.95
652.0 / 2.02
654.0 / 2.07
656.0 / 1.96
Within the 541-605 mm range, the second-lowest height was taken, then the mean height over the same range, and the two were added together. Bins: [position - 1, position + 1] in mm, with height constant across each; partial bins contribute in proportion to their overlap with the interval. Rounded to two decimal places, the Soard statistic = 4.39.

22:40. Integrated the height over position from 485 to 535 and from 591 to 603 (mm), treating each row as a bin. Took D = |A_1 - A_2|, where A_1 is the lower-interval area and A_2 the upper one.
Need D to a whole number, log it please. 89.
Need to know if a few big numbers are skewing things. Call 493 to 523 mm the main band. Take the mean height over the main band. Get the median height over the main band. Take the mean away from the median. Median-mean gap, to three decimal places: 0.002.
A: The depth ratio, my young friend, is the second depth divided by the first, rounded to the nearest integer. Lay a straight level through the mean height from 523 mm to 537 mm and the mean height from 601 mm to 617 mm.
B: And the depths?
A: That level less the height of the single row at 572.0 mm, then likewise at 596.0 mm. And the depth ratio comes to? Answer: 32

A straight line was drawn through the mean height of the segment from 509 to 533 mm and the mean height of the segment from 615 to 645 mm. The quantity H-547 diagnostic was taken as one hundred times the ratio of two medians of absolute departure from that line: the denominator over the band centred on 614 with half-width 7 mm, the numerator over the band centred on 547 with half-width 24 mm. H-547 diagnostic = 57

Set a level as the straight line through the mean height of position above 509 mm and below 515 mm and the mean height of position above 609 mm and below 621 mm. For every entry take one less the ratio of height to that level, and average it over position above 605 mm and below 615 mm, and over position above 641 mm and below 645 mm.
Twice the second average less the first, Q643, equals 0.10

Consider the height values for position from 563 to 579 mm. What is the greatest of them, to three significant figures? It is 2.44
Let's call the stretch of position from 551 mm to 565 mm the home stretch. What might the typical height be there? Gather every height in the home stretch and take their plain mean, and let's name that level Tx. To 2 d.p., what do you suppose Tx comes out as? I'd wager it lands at 2.25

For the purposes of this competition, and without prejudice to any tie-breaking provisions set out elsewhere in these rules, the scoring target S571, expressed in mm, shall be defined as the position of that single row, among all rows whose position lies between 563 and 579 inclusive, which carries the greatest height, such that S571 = 564.0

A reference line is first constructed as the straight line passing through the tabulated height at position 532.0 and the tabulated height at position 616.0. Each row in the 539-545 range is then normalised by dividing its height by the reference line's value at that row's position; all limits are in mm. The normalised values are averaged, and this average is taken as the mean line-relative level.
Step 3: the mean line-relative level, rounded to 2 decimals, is 1.05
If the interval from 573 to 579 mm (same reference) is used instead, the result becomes 1.07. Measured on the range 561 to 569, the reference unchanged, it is 1.07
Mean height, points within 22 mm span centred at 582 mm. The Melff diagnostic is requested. 2.24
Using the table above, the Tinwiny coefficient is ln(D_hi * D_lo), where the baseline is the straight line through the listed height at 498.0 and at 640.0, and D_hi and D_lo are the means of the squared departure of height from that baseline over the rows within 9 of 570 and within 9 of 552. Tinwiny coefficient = -8.7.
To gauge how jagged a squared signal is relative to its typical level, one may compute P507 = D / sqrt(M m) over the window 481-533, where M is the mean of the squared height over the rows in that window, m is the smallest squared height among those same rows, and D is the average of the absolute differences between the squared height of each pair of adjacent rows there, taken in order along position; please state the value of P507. 0.152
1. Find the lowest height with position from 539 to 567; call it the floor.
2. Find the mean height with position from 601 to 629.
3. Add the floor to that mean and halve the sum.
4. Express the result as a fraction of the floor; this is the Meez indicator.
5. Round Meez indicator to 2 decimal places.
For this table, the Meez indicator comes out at 1.05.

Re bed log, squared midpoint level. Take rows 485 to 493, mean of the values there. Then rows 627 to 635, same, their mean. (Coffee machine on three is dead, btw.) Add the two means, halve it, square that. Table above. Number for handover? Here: 5.0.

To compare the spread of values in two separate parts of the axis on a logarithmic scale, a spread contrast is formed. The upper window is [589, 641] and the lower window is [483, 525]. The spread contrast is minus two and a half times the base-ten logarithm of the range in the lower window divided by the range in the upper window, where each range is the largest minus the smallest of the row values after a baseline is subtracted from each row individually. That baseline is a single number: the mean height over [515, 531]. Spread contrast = -0.21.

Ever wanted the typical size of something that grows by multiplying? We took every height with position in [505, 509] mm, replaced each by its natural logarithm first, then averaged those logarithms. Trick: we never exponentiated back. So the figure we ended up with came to 0.877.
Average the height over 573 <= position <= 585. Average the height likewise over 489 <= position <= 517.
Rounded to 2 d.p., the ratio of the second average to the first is 1.05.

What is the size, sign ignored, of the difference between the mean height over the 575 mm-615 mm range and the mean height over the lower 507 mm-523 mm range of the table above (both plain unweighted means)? 0.106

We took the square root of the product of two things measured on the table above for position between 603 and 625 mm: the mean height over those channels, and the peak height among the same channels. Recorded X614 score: 2.30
